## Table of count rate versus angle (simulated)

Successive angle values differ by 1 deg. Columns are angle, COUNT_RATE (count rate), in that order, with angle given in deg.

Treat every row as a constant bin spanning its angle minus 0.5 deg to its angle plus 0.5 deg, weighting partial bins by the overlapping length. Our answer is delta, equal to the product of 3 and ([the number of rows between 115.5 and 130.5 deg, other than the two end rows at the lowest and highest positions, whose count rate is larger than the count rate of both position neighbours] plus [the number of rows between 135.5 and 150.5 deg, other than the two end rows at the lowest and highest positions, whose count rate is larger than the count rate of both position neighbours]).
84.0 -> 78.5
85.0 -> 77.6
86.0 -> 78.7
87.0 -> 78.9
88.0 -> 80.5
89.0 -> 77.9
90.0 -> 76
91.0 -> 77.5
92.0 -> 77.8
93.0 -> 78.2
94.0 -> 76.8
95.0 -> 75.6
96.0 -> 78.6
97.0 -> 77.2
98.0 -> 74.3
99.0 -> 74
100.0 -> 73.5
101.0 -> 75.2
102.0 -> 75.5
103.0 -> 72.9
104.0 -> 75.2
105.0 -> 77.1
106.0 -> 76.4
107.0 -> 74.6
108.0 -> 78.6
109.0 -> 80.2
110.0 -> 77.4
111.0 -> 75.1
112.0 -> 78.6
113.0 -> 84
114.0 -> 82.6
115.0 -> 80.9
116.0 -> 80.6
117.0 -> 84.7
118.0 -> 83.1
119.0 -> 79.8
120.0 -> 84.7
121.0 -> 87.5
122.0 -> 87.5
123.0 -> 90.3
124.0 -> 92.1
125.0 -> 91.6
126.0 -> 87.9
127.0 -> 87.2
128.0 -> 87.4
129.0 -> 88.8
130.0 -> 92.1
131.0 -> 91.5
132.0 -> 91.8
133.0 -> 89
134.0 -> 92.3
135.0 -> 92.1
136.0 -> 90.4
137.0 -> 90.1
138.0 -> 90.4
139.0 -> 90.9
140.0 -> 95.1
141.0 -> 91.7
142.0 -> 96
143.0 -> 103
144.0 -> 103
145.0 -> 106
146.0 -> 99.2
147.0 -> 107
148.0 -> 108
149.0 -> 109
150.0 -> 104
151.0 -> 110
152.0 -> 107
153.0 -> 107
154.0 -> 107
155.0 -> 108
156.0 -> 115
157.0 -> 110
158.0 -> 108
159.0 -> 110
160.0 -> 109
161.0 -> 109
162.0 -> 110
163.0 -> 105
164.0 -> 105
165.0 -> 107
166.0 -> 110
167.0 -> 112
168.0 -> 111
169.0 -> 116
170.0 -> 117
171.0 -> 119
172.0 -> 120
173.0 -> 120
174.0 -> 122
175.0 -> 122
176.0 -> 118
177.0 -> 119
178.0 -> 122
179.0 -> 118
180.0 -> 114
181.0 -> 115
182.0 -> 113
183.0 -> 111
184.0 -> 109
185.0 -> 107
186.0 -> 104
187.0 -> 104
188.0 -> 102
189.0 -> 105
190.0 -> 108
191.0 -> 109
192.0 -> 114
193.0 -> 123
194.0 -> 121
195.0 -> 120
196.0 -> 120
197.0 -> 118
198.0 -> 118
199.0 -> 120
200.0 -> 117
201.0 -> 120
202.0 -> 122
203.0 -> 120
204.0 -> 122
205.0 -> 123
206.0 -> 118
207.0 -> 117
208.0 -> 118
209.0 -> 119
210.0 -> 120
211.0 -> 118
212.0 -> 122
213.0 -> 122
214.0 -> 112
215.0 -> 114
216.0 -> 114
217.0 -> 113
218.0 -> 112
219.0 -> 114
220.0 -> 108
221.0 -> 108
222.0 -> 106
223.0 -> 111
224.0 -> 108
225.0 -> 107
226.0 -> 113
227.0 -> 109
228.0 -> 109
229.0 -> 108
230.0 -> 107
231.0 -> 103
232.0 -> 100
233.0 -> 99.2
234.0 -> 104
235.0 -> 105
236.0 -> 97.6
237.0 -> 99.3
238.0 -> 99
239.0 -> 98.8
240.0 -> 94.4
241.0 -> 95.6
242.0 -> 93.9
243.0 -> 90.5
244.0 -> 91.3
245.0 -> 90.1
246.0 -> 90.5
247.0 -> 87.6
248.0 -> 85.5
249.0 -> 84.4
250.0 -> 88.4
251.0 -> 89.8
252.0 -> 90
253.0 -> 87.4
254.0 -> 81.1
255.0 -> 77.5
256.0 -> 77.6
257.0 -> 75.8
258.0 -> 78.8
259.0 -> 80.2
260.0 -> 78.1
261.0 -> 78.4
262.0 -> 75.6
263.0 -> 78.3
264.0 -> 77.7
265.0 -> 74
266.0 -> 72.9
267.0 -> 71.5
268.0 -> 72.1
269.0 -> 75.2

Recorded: 15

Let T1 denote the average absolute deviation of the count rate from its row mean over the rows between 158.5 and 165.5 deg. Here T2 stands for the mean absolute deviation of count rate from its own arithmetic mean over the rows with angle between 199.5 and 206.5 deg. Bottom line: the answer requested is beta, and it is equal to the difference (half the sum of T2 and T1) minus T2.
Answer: 0.1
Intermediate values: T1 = 2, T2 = 1.8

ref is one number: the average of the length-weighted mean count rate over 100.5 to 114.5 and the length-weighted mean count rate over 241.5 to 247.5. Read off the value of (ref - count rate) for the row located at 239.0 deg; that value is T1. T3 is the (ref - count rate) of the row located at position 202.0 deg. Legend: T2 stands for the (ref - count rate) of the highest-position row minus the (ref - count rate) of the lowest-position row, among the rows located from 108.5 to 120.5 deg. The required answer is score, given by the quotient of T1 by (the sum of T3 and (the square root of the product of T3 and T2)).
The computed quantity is 0.6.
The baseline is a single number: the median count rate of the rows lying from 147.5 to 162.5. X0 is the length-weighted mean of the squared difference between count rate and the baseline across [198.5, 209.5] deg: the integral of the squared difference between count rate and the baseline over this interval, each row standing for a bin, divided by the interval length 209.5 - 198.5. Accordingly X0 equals 117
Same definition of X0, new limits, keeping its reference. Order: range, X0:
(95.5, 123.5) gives 904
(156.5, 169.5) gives 8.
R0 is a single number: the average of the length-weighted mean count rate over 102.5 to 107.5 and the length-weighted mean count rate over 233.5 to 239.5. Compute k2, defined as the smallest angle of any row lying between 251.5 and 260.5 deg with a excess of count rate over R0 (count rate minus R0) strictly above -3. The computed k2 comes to 252.0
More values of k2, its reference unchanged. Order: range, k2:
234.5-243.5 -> 235.0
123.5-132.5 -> 124.0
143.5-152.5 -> 144.0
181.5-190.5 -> 182.0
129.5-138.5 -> 130.0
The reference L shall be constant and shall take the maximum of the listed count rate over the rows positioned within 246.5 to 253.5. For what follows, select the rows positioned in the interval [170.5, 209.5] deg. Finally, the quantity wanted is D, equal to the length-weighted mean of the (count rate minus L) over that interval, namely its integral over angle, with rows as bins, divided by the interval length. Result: 26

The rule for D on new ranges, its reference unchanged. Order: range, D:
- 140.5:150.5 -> 13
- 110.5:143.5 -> -2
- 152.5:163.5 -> 19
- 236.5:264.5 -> -4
